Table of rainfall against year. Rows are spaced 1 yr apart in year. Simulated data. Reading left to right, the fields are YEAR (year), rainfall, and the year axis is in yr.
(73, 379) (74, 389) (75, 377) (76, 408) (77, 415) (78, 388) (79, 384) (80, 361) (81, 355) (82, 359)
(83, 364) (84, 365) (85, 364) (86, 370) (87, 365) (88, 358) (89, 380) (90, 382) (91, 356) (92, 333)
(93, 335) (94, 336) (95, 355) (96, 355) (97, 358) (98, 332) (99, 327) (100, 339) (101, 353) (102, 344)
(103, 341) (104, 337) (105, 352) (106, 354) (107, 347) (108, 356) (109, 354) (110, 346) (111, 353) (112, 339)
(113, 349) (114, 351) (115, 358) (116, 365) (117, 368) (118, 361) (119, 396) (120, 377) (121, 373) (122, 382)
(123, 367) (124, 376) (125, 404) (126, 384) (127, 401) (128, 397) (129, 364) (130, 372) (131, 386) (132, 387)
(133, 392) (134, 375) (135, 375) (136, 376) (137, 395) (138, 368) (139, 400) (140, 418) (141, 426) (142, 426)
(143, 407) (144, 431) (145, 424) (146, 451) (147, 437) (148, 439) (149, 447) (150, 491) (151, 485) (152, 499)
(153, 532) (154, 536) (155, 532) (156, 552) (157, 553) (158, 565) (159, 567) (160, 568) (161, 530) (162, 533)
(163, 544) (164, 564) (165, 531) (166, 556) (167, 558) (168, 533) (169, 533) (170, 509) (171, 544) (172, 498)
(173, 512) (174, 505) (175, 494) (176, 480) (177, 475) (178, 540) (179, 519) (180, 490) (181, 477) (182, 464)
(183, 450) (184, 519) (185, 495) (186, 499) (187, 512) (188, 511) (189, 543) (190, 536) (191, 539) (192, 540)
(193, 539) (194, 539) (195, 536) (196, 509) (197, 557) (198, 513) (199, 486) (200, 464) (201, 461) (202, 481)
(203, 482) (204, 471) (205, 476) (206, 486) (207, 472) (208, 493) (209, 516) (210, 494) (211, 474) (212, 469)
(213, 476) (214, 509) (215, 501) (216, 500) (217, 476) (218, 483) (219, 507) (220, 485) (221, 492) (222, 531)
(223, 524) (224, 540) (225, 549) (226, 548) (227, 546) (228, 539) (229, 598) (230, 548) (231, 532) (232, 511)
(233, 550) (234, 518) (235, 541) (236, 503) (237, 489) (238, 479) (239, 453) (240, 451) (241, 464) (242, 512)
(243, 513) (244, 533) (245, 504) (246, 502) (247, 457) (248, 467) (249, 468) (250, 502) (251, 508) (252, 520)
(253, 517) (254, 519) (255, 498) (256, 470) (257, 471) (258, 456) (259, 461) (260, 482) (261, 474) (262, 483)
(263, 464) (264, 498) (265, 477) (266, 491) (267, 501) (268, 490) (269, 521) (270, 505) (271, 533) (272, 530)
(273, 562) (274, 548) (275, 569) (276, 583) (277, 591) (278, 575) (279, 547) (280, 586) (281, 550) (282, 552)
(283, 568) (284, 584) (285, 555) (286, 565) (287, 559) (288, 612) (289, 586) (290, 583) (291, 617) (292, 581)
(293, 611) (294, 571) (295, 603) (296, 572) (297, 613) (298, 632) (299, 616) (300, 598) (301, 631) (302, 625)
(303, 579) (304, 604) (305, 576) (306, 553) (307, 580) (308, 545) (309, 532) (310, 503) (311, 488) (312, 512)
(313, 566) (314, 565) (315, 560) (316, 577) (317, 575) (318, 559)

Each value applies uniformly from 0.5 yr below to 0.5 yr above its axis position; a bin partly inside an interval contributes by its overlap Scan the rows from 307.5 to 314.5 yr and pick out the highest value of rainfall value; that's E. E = 566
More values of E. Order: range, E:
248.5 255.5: 520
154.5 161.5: 568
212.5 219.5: 509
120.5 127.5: 404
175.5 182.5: 540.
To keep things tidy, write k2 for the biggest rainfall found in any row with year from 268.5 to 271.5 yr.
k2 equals 533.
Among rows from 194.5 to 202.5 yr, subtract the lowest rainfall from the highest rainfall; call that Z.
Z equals 96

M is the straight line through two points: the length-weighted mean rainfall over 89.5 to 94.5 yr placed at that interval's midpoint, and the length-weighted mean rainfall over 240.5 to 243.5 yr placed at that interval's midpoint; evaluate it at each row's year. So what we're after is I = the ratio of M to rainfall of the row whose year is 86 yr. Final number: 0.93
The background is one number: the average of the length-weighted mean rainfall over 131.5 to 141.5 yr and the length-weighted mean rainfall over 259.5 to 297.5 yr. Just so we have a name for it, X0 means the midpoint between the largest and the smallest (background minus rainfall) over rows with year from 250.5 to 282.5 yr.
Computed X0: -53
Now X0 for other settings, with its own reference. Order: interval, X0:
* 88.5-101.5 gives 116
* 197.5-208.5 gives -17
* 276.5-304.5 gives -119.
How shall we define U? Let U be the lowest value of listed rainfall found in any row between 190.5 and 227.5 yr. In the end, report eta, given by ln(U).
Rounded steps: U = 461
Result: 6.133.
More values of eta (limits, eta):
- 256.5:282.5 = 6.122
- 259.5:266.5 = 6.140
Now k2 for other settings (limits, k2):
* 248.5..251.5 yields 508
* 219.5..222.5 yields 531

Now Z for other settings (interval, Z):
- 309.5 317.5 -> 89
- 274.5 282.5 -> 44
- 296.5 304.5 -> 53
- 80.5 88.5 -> 15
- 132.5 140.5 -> 50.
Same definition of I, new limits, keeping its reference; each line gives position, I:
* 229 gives 0.81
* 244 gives 0.93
